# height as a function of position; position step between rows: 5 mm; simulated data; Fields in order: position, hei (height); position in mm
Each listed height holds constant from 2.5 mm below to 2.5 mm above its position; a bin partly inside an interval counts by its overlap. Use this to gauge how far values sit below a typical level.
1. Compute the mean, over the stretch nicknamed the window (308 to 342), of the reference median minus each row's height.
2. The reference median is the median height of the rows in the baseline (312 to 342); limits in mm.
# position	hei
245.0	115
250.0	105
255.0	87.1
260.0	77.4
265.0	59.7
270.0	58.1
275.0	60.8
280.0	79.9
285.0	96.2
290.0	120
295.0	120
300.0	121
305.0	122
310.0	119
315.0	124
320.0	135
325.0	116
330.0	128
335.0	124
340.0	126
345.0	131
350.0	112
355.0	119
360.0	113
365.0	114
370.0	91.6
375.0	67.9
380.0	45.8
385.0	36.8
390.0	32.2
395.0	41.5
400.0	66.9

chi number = 0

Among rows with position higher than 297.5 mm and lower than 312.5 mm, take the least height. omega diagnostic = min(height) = 119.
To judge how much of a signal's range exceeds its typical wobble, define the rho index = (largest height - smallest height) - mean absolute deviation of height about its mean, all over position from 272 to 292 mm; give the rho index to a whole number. 40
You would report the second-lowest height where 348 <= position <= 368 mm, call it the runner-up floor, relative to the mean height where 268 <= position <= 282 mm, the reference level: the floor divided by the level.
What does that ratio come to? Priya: 1.7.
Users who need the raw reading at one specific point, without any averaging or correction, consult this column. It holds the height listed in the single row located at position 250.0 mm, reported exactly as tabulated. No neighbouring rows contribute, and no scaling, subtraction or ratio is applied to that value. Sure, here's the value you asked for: 105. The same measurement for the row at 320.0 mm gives 135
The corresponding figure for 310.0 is 119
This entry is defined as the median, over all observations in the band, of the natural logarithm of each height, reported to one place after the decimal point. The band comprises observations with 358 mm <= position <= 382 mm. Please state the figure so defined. 4.5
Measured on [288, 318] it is 4.8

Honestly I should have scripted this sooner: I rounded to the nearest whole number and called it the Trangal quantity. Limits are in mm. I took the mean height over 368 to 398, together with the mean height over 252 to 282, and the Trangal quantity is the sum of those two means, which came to 123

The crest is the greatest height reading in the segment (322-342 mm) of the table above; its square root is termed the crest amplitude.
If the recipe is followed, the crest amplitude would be 11.3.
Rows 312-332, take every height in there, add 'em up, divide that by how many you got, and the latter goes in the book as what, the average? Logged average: 126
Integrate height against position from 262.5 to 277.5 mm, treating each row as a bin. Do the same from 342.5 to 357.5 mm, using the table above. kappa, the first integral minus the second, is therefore -917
